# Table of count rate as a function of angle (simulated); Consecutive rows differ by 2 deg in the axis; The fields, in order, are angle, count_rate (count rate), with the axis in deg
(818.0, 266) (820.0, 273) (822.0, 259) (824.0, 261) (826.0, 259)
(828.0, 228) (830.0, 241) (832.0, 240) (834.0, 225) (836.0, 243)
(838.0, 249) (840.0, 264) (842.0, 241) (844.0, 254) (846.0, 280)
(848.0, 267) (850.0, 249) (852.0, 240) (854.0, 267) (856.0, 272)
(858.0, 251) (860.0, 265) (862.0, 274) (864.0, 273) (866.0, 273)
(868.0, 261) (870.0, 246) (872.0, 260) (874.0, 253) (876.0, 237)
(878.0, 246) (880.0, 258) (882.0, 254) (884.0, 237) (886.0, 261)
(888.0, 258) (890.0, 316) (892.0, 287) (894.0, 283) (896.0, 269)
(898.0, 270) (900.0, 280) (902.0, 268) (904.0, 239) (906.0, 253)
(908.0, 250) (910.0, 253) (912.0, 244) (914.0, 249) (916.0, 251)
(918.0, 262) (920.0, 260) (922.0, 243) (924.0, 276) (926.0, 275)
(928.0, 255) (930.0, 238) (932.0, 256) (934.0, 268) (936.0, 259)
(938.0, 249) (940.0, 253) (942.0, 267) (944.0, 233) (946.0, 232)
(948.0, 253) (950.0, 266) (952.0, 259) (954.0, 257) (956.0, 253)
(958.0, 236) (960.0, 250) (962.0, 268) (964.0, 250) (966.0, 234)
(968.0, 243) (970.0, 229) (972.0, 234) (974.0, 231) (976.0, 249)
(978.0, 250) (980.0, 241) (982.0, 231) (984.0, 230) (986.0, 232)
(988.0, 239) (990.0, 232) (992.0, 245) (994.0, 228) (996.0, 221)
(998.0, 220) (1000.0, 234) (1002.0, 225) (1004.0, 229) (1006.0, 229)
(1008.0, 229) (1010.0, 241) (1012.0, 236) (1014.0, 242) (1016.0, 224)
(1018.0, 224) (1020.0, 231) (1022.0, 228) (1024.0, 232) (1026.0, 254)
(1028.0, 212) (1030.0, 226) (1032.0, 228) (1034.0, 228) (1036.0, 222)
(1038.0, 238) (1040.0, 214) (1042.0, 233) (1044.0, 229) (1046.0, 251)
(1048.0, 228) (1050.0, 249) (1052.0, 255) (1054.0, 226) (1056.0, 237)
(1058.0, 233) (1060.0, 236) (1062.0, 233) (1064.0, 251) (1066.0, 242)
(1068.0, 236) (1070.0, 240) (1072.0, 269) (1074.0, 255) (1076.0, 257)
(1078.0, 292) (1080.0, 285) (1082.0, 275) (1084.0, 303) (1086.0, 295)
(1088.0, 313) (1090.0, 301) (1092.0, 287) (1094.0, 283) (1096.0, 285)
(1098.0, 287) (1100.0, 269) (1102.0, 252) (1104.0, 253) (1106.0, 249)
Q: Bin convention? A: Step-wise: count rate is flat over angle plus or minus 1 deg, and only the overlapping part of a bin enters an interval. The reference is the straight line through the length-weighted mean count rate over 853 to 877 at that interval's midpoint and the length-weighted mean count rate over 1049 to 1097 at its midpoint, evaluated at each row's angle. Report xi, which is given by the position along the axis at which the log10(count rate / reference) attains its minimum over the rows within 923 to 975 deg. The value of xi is 970.0 deg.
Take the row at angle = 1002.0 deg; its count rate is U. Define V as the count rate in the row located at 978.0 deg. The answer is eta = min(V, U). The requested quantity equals 225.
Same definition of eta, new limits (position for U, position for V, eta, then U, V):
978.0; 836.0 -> 243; 250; 243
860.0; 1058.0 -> 233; 265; 233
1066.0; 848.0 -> 242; 242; 267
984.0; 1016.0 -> 224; 230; 224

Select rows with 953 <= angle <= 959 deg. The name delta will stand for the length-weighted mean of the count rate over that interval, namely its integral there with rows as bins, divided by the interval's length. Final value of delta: 249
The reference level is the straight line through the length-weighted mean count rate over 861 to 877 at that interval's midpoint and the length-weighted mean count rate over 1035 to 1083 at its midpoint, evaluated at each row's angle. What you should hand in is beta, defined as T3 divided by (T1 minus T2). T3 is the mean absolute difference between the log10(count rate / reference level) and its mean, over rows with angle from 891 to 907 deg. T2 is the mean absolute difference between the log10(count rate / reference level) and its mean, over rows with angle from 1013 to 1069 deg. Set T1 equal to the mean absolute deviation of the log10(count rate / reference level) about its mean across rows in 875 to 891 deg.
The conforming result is 2.4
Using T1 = 0.025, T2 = 0.0170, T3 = 0.0185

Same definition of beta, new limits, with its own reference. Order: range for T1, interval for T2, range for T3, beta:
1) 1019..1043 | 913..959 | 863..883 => -6.3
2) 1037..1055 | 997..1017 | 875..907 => 3.0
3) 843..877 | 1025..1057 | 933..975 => -9.0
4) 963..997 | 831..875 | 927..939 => -1.5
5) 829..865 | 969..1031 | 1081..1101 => 1.4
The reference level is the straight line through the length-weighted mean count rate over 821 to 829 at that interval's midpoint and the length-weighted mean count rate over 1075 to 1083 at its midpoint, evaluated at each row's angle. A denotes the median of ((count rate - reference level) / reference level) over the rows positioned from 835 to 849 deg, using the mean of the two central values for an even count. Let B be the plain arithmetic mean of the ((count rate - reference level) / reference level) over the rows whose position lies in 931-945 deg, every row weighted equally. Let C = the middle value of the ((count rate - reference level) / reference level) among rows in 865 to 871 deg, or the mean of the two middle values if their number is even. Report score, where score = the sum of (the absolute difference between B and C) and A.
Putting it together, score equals 0.05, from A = 0.00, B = -0.031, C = 0.019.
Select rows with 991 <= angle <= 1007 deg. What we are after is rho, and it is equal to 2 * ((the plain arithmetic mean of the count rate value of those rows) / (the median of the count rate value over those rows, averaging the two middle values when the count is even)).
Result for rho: 2.003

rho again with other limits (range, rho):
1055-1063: 2.002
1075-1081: 1.951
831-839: 1.981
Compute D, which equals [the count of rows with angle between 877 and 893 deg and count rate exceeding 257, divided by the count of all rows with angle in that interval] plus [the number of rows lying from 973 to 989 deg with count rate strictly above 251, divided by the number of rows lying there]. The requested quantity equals 0.6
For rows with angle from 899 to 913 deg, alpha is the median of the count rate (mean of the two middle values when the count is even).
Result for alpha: 253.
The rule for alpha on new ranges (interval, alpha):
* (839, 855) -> 259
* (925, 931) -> 255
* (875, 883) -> 250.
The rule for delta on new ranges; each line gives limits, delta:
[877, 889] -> 252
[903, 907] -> 246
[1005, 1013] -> 234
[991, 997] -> 231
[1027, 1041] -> 224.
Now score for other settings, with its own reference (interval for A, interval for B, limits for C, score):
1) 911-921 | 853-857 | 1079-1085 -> -0.01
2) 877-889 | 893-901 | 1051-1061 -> 0.20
